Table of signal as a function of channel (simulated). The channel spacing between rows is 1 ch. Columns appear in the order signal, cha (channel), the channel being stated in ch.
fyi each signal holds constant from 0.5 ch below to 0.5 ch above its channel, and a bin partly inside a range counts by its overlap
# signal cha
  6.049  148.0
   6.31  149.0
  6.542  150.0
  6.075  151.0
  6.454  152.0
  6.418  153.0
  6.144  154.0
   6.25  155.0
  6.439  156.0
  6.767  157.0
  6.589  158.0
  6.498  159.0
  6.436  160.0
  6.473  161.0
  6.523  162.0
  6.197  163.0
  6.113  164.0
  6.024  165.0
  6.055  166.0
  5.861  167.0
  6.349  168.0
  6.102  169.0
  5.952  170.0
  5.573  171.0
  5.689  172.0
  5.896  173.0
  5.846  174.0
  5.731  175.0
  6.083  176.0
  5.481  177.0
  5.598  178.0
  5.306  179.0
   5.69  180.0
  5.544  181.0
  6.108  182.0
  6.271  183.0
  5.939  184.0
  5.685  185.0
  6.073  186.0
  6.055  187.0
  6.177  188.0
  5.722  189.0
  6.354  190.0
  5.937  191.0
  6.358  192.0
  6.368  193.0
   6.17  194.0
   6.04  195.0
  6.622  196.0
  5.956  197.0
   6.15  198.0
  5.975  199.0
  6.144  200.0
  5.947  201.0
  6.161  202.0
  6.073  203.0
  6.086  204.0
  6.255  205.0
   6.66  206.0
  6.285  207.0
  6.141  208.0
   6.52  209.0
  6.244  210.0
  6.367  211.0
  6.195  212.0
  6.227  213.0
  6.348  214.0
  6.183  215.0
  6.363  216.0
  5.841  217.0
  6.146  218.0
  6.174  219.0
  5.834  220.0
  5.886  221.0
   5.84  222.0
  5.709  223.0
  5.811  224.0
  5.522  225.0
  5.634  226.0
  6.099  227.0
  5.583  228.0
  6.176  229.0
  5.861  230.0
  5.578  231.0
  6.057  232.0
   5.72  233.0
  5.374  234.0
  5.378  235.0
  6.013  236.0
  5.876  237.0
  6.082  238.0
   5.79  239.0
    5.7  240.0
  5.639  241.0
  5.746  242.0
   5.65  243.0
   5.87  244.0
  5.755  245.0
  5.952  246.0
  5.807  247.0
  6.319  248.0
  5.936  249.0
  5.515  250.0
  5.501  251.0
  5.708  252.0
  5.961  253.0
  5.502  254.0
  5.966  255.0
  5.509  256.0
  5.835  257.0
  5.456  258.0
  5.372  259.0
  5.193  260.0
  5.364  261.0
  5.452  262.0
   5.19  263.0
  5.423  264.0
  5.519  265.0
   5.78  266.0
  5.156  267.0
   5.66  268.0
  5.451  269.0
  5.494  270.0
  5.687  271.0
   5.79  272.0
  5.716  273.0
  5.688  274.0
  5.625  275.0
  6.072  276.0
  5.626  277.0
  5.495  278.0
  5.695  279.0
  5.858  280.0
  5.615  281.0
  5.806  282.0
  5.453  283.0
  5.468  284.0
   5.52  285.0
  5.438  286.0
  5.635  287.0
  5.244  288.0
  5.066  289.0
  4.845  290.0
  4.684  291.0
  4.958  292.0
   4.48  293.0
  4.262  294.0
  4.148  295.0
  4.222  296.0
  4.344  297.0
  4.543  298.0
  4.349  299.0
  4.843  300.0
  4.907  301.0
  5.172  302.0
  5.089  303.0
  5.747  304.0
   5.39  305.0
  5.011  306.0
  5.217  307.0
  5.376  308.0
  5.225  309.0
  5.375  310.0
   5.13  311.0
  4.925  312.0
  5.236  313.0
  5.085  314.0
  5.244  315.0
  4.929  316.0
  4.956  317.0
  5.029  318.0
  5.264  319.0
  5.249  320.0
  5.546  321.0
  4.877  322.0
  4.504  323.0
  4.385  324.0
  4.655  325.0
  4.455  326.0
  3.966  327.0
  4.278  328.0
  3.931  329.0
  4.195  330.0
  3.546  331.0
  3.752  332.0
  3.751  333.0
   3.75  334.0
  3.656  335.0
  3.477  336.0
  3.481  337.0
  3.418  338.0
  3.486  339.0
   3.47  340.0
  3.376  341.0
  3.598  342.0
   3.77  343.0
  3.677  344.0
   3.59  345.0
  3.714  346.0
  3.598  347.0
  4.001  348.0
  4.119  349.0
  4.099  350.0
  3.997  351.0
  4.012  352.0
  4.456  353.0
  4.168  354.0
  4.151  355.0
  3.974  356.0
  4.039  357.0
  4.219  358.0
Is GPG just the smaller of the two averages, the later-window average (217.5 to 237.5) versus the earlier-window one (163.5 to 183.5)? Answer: 5.8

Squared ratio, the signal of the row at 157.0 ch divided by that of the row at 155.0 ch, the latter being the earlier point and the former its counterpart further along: 1.2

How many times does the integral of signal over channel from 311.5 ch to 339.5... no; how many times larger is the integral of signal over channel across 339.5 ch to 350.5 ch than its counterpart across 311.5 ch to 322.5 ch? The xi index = 0.73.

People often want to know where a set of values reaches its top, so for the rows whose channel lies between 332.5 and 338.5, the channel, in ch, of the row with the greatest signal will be 333.0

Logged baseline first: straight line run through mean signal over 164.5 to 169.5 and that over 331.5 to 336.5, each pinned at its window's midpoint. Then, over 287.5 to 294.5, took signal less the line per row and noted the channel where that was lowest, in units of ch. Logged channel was 294.0 ch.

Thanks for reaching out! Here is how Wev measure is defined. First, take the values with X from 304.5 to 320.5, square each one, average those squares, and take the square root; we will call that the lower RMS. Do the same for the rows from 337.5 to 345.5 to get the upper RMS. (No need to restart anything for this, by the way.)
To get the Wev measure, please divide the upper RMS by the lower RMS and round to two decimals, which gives 0.69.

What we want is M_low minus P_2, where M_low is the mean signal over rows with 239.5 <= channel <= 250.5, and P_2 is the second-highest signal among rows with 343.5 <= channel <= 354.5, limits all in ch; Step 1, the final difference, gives 1.6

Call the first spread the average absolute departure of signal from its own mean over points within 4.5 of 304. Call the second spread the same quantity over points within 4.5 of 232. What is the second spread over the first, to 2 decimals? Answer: 1.17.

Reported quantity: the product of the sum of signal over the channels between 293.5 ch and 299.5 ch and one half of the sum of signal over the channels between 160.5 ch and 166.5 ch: 484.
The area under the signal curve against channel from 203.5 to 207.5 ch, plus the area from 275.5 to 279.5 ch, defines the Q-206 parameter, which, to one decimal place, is 48.2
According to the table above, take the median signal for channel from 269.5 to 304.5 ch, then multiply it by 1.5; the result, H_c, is 8.2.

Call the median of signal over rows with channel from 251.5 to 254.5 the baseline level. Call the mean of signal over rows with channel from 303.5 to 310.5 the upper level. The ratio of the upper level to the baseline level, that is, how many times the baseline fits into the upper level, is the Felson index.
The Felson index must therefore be 0.935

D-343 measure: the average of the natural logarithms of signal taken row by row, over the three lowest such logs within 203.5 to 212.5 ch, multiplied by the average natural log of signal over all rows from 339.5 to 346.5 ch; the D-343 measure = 2.3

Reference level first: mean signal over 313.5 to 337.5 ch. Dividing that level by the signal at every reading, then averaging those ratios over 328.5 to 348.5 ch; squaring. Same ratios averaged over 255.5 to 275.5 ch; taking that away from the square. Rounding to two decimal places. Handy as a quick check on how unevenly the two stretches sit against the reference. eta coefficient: 0.66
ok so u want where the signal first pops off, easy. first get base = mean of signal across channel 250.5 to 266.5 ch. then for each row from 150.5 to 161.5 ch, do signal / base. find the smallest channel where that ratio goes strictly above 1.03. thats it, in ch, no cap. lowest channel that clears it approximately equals 151.0 ch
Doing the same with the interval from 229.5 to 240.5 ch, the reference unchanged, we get 230.0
